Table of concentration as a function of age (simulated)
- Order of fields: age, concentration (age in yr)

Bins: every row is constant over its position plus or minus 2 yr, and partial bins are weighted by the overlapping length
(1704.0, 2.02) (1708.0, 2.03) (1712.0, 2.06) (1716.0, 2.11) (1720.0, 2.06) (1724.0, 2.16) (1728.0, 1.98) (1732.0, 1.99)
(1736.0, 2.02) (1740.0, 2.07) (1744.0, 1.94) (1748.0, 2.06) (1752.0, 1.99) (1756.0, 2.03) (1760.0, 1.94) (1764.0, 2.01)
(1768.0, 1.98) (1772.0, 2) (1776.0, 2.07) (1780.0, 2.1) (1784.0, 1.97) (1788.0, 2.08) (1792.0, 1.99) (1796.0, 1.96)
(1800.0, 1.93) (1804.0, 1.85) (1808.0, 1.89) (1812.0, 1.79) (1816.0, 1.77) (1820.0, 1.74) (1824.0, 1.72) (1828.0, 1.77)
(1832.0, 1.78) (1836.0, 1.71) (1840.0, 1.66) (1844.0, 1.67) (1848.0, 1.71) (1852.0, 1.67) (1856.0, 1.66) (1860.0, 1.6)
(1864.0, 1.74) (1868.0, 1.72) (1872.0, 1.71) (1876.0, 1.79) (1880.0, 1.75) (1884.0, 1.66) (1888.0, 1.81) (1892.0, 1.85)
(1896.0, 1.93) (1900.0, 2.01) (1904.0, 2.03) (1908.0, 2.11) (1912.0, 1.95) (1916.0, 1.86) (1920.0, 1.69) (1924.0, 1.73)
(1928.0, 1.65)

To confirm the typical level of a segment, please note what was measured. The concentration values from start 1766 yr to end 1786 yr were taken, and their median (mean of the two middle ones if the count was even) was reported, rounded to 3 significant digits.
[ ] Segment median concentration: 2.00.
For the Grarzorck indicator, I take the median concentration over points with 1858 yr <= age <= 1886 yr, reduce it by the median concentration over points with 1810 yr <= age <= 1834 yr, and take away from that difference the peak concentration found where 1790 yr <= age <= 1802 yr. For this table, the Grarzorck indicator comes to -2.04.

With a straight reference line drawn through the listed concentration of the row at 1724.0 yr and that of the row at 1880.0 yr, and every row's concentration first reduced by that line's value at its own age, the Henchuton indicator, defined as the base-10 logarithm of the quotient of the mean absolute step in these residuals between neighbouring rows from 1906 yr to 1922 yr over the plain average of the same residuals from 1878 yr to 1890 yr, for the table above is 2.4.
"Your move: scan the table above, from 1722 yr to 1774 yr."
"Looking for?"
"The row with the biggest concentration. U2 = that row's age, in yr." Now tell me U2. 1724.0 yr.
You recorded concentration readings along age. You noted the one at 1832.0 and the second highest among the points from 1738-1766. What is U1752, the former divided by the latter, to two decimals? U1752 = 0.86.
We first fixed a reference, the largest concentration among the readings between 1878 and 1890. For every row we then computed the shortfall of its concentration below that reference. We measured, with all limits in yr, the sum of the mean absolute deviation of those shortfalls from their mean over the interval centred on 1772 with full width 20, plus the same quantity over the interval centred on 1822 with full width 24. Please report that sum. 0.064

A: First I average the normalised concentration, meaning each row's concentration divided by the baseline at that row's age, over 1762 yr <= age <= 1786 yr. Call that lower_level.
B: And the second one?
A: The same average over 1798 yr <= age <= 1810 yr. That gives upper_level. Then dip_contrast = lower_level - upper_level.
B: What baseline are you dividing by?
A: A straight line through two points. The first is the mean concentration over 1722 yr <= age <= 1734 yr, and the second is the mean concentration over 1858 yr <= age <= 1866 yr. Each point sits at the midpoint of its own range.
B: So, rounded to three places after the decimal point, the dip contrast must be 0.024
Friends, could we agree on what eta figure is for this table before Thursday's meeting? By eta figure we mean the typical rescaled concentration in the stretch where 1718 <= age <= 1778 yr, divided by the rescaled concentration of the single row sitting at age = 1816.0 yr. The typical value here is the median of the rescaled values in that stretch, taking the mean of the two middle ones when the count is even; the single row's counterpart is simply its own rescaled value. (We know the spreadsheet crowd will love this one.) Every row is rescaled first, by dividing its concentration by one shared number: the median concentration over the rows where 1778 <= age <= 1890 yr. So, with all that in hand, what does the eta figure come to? 1.14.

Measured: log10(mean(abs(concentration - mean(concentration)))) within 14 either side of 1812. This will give -1.18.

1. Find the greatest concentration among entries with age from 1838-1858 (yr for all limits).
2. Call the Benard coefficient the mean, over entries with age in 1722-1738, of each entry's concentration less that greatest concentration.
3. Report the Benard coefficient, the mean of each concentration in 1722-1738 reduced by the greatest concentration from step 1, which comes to 0.33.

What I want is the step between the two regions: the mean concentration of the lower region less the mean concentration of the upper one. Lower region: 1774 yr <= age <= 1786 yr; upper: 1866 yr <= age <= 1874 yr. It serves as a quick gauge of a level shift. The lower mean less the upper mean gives 0.33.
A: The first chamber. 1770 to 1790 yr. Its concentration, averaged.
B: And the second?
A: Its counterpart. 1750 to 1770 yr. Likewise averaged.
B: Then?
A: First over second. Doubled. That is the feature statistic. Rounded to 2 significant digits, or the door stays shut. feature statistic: 2.1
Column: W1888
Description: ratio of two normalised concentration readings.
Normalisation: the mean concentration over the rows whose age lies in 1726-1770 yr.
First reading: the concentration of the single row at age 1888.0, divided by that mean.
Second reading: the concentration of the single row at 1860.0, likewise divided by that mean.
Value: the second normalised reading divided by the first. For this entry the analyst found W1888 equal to 0.88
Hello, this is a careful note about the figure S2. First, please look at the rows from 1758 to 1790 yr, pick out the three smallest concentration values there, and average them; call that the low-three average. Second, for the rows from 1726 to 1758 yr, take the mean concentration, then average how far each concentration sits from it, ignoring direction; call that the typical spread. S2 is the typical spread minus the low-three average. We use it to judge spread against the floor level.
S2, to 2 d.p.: -1.93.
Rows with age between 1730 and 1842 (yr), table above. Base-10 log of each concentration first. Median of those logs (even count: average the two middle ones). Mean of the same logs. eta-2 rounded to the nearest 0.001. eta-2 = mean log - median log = -0.011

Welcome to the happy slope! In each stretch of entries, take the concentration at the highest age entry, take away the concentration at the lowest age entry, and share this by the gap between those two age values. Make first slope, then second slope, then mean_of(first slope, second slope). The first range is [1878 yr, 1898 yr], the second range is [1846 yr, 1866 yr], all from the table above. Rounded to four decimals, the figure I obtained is 0.0066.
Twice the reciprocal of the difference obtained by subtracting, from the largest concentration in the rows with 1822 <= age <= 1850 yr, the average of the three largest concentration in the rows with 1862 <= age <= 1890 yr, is -600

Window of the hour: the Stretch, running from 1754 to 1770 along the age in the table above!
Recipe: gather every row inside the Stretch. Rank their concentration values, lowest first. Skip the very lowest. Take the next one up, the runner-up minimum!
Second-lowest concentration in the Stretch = 1.98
